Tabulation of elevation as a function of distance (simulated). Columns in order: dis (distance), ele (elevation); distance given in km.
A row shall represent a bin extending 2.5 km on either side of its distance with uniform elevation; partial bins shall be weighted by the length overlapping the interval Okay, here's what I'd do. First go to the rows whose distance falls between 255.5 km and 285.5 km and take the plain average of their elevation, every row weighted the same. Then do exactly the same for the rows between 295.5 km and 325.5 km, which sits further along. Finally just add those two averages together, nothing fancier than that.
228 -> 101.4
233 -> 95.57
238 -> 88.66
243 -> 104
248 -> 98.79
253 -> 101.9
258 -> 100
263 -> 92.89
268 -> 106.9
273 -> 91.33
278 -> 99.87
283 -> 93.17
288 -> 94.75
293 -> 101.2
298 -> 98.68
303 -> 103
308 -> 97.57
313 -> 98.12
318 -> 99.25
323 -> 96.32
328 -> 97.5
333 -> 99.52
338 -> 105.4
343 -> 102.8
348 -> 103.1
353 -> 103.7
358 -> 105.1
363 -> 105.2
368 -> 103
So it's 196.2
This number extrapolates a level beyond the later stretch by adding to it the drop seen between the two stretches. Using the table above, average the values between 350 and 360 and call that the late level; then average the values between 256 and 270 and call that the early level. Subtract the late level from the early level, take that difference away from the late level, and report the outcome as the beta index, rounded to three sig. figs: 109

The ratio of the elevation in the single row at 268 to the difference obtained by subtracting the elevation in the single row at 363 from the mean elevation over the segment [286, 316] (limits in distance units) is -17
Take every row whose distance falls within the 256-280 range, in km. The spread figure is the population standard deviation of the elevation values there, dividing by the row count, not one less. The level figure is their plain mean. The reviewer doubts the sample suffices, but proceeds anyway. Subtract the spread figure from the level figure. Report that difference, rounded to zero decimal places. 93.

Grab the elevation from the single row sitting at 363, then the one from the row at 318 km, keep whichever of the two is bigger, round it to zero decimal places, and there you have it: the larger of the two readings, 105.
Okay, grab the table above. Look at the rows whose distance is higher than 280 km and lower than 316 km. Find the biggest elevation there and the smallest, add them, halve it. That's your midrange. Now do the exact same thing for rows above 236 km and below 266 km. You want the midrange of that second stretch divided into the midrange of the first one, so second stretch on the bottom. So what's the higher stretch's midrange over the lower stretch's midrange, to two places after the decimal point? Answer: 1.02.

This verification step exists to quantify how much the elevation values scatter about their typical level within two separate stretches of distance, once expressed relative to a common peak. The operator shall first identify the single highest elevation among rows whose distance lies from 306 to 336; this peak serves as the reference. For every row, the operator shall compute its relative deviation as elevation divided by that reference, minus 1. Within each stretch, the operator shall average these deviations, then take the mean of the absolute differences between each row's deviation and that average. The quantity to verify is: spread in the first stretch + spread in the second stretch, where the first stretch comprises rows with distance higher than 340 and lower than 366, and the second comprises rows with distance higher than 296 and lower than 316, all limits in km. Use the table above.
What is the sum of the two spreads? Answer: 0.028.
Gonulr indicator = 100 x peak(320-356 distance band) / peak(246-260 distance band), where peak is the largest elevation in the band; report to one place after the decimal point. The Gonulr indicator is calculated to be 103.4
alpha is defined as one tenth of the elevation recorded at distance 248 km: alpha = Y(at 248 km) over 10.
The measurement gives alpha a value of 9.9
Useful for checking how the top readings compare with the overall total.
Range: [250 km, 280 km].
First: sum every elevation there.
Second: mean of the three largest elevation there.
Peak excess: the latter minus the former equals -490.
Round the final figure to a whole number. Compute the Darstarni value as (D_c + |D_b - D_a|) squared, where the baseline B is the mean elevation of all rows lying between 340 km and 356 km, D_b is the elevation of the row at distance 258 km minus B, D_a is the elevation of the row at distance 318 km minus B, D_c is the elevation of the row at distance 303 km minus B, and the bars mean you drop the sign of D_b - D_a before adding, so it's 0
